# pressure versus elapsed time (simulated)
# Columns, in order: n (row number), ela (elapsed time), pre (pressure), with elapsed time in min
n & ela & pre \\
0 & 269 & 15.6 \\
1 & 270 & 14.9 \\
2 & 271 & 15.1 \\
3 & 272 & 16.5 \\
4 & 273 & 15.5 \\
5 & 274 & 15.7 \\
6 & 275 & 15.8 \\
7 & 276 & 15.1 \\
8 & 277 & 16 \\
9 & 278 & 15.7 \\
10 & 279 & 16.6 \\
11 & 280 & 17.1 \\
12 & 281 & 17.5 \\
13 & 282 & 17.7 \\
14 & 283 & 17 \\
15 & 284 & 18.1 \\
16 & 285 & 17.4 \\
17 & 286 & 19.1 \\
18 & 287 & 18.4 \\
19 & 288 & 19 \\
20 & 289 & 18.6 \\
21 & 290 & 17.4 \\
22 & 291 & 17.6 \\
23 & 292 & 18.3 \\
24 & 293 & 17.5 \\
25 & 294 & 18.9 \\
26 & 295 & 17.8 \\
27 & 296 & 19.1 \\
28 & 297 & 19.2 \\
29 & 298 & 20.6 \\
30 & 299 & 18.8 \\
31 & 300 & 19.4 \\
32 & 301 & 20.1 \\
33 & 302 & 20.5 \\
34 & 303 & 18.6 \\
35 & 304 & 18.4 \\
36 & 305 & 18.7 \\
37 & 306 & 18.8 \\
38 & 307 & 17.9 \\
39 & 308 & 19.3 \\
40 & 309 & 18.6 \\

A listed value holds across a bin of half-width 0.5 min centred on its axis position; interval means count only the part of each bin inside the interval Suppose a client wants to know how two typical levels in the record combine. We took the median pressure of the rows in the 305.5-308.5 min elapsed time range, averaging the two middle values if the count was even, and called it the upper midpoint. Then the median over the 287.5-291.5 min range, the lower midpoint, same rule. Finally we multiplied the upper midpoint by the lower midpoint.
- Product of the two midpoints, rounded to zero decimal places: 340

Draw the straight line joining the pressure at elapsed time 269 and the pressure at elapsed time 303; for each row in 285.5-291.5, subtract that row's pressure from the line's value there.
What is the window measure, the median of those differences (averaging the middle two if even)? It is -1.2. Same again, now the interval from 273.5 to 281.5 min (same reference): 0.3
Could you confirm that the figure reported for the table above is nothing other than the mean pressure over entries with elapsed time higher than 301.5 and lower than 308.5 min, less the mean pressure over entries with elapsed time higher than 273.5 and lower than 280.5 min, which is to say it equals 2.9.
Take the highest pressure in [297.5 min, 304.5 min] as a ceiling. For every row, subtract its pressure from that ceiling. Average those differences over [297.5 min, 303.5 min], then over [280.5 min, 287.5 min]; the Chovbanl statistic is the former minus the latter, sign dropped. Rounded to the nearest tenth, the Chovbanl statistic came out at 1.8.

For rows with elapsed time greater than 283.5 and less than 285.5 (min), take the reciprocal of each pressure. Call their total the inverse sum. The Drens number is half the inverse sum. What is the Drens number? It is 0.0564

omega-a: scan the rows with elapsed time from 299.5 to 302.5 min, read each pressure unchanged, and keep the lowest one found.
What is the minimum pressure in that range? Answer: 19.4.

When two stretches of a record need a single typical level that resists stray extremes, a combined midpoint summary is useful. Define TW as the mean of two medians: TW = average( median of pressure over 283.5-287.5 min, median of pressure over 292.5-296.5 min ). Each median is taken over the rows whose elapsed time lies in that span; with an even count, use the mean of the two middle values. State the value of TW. 18.3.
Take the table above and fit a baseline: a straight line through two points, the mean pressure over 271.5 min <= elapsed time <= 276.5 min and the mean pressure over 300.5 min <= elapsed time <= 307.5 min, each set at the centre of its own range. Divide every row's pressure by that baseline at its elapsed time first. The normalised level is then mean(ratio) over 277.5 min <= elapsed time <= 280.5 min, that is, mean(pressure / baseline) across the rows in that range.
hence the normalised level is 1.01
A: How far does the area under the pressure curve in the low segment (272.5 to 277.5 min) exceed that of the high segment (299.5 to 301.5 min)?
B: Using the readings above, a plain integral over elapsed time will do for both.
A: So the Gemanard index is 39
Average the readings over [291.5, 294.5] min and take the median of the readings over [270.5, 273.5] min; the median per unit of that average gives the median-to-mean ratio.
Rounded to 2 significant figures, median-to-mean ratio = 0.85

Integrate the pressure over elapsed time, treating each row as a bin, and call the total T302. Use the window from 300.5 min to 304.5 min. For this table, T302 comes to 78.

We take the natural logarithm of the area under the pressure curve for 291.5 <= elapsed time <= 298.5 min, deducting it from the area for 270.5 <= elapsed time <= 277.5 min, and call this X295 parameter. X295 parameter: 105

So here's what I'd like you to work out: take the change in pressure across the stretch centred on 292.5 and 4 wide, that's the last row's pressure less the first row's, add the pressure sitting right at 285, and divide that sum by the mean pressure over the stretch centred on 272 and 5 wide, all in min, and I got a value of 1.20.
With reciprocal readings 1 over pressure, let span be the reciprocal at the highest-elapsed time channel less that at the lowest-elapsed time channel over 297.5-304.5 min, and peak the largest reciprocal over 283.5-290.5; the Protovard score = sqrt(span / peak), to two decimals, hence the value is 0.32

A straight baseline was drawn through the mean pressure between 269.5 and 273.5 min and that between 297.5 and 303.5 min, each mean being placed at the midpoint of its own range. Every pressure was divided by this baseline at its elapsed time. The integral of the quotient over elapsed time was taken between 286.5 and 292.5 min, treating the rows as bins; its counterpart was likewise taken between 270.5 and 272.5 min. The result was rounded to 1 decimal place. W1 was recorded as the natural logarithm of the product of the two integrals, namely 2.5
